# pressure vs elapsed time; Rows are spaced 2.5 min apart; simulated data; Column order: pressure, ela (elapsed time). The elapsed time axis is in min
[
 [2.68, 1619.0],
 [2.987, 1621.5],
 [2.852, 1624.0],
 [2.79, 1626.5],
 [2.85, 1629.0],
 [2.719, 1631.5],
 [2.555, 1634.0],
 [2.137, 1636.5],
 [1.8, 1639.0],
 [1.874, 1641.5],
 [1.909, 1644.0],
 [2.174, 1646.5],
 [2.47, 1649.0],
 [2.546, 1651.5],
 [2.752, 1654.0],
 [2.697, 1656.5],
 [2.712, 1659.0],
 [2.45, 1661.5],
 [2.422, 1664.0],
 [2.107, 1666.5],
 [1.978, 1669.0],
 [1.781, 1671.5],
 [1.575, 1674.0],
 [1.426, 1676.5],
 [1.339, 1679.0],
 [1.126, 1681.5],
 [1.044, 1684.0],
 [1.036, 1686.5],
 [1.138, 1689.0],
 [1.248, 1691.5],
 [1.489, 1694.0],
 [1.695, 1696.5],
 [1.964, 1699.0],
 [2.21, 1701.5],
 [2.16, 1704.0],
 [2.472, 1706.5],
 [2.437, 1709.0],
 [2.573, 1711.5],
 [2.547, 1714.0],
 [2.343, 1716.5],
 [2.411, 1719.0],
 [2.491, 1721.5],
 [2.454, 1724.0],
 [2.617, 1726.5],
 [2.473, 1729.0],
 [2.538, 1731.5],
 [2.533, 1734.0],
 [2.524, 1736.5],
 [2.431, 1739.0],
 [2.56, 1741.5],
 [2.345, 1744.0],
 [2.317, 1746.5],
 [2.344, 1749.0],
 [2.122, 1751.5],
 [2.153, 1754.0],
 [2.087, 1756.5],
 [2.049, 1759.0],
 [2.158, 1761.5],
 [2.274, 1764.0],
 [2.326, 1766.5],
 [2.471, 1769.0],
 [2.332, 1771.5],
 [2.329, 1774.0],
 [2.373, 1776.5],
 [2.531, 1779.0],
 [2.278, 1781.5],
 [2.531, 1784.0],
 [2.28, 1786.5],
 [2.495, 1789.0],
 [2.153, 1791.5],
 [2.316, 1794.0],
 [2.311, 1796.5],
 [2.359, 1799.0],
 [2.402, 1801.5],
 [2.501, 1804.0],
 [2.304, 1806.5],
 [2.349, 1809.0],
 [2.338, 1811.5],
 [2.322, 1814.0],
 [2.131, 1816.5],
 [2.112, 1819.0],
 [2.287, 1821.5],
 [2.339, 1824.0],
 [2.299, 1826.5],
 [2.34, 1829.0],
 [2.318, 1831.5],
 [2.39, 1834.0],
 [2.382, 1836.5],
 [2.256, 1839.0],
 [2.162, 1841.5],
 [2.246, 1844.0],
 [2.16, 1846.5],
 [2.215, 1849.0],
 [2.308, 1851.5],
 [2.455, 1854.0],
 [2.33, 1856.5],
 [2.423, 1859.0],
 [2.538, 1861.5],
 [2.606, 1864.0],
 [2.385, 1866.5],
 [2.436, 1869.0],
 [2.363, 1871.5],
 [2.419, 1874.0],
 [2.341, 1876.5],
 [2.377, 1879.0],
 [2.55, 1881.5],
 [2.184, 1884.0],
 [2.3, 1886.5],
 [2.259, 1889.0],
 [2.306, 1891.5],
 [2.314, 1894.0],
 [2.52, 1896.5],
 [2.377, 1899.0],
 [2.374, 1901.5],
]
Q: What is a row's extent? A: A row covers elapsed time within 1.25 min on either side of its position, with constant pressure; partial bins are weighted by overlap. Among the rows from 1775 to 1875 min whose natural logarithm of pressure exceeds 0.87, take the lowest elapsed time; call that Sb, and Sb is 1779.0 min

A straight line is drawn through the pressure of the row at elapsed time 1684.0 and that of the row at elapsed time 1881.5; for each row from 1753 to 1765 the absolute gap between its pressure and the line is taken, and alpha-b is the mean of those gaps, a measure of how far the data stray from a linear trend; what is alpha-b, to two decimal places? 0.53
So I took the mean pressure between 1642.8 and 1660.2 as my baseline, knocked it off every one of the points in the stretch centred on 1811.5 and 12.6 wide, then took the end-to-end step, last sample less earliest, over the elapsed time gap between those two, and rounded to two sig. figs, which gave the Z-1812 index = -0.017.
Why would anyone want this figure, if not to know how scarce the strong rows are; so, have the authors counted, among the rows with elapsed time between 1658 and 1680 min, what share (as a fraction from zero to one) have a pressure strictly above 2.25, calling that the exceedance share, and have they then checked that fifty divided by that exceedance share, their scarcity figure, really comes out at 150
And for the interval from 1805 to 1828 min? 64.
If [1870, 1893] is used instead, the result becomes 56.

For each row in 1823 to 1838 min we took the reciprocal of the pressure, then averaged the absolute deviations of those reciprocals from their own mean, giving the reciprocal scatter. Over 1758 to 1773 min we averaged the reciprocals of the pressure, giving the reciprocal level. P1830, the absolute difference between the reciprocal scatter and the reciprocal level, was 0.44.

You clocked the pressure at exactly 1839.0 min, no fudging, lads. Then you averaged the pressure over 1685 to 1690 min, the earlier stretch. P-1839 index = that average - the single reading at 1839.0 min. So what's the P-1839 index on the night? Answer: -1.2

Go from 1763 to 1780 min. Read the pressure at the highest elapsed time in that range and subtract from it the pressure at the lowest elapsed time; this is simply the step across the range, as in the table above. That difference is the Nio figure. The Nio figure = 0.26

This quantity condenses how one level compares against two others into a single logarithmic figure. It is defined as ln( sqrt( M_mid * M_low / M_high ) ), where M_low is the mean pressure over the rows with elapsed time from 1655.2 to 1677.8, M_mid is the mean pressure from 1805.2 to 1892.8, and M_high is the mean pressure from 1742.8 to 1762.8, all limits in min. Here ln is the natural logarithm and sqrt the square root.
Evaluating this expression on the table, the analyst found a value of 0.41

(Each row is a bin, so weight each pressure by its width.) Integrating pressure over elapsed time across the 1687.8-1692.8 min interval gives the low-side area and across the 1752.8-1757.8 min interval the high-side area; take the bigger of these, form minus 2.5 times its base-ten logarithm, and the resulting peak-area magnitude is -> -2.56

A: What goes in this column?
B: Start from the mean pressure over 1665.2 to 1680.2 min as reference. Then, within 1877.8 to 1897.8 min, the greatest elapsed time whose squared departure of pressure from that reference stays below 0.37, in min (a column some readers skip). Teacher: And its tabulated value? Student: 1891.5 min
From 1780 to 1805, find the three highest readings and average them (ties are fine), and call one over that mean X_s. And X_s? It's 0.399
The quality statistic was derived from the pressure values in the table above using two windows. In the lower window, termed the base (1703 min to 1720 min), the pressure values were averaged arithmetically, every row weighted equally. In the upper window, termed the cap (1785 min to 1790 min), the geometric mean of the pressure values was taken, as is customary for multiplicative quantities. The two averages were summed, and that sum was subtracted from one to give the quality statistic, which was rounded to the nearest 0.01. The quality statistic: -3.81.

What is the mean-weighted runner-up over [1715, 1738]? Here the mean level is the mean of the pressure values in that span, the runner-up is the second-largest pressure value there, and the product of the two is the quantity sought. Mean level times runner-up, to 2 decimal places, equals 6.31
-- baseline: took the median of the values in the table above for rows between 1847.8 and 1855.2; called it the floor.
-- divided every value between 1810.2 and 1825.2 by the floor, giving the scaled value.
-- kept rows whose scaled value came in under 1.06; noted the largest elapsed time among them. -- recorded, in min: 1824.0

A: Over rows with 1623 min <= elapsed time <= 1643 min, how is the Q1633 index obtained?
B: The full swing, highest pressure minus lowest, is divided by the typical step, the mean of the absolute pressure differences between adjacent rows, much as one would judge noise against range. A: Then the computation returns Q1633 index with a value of 5.9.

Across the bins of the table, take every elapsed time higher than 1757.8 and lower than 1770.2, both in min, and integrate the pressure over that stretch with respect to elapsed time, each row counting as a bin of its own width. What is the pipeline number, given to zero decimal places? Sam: 28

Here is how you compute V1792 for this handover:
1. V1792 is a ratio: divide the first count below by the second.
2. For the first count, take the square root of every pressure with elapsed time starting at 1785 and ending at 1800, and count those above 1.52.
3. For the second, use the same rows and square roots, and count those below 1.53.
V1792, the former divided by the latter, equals 1.0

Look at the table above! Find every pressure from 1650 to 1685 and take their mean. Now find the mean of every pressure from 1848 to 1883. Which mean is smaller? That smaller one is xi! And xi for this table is 2.0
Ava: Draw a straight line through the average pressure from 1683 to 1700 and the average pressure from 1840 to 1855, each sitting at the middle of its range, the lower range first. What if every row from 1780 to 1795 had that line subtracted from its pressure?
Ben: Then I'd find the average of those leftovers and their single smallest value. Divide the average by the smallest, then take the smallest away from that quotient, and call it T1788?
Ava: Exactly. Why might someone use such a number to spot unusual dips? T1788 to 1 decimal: 1.8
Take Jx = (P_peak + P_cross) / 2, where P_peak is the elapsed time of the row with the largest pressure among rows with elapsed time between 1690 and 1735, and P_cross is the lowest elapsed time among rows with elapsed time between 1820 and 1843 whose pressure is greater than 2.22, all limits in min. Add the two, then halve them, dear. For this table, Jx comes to 1774.0 min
